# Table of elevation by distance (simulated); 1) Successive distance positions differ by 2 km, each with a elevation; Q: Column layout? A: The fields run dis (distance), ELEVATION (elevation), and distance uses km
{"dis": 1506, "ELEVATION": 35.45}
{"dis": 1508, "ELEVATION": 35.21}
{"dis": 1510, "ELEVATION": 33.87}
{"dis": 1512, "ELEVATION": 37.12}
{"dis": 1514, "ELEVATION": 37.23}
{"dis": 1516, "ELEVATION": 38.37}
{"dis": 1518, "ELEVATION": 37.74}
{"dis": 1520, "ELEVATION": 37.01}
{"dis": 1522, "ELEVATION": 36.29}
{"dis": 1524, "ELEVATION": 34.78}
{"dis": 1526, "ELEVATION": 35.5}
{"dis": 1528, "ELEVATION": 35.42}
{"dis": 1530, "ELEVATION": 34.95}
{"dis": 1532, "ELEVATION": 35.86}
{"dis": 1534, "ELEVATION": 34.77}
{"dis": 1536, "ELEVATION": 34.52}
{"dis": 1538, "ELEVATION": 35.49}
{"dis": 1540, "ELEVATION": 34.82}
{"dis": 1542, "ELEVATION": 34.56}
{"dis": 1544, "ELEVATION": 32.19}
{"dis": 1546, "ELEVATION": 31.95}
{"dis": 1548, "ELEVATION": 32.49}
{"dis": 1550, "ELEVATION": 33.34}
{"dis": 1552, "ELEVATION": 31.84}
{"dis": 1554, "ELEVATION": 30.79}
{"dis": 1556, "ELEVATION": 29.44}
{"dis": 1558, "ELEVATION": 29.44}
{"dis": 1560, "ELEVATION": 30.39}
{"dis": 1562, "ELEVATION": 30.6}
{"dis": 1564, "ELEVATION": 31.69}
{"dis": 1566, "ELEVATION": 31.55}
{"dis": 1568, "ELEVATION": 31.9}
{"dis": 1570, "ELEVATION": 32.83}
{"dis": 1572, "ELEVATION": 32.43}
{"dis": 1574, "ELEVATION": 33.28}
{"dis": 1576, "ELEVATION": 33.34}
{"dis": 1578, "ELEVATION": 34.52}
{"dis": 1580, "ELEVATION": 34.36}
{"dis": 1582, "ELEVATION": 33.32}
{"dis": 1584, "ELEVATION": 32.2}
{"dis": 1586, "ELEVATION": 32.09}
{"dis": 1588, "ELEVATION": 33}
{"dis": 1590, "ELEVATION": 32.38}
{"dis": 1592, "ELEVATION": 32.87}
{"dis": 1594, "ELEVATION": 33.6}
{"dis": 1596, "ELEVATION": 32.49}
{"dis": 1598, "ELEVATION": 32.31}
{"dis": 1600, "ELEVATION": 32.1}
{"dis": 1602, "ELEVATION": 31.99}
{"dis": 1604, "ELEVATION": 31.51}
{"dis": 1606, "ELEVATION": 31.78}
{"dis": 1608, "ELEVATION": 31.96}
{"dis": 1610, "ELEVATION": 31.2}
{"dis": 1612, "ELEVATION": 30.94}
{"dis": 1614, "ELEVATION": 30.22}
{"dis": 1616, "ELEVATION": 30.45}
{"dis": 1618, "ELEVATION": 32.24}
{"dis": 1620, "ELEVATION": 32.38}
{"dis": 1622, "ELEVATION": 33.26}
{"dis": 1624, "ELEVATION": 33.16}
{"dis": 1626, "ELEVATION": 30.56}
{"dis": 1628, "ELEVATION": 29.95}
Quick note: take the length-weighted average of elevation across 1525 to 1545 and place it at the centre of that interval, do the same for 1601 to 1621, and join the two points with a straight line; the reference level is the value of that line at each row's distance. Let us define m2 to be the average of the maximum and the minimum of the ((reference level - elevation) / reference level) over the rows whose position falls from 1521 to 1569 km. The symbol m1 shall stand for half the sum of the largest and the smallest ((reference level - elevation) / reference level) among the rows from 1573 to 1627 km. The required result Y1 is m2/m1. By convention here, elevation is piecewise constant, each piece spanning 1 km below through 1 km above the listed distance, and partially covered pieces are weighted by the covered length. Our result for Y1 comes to -2.8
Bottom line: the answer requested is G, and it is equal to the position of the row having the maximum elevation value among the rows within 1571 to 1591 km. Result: 1578 km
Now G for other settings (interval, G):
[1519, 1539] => 1520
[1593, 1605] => 1594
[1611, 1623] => 1622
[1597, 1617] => 1598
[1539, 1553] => 1540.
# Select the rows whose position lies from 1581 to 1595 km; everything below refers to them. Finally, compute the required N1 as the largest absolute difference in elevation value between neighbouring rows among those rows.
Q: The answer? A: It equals 1.1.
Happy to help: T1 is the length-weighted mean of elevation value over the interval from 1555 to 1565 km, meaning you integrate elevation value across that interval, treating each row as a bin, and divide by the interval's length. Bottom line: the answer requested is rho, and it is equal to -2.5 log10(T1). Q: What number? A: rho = -3.70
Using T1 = 30.3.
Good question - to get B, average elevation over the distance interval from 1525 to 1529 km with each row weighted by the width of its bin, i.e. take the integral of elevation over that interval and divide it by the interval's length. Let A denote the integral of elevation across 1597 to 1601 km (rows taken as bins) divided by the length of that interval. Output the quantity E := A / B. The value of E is 0.91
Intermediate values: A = 32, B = 35.5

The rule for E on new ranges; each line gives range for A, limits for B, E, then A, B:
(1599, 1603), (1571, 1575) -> 0.98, 32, 32.9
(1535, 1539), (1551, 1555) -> 1.12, 35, 31.3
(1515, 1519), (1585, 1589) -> 1.17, 38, 32.5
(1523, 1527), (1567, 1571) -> 1.09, 35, 32.4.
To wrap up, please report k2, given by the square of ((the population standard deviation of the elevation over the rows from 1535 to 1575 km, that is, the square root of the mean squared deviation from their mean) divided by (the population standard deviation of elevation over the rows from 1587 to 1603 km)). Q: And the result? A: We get 11.1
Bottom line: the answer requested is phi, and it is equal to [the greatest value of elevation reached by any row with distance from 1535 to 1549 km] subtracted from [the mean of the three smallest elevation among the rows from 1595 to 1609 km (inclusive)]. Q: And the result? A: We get -3.7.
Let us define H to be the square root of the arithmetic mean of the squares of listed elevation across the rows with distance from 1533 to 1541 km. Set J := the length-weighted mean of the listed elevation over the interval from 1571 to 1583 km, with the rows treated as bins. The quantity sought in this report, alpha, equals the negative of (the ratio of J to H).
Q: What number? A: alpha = -0.96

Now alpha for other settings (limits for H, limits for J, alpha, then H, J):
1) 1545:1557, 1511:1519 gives -1.19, 31.7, 37.6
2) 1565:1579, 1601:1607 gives -0.97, 32.8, 31.8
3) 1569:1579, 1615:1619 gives -0.94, 33.3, 31.3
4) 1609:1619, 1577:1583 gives -1.10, 31.0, 34.1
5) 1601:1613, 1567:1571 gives -1.03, 31.6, 32.4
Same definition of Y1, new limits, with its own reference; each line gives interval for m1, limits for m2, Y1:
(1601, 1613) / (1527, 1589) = 20.9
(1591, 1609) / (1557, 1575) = -3.6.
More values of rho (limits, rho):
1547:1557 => -3.75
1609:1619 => -3.73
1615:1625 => -3.77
